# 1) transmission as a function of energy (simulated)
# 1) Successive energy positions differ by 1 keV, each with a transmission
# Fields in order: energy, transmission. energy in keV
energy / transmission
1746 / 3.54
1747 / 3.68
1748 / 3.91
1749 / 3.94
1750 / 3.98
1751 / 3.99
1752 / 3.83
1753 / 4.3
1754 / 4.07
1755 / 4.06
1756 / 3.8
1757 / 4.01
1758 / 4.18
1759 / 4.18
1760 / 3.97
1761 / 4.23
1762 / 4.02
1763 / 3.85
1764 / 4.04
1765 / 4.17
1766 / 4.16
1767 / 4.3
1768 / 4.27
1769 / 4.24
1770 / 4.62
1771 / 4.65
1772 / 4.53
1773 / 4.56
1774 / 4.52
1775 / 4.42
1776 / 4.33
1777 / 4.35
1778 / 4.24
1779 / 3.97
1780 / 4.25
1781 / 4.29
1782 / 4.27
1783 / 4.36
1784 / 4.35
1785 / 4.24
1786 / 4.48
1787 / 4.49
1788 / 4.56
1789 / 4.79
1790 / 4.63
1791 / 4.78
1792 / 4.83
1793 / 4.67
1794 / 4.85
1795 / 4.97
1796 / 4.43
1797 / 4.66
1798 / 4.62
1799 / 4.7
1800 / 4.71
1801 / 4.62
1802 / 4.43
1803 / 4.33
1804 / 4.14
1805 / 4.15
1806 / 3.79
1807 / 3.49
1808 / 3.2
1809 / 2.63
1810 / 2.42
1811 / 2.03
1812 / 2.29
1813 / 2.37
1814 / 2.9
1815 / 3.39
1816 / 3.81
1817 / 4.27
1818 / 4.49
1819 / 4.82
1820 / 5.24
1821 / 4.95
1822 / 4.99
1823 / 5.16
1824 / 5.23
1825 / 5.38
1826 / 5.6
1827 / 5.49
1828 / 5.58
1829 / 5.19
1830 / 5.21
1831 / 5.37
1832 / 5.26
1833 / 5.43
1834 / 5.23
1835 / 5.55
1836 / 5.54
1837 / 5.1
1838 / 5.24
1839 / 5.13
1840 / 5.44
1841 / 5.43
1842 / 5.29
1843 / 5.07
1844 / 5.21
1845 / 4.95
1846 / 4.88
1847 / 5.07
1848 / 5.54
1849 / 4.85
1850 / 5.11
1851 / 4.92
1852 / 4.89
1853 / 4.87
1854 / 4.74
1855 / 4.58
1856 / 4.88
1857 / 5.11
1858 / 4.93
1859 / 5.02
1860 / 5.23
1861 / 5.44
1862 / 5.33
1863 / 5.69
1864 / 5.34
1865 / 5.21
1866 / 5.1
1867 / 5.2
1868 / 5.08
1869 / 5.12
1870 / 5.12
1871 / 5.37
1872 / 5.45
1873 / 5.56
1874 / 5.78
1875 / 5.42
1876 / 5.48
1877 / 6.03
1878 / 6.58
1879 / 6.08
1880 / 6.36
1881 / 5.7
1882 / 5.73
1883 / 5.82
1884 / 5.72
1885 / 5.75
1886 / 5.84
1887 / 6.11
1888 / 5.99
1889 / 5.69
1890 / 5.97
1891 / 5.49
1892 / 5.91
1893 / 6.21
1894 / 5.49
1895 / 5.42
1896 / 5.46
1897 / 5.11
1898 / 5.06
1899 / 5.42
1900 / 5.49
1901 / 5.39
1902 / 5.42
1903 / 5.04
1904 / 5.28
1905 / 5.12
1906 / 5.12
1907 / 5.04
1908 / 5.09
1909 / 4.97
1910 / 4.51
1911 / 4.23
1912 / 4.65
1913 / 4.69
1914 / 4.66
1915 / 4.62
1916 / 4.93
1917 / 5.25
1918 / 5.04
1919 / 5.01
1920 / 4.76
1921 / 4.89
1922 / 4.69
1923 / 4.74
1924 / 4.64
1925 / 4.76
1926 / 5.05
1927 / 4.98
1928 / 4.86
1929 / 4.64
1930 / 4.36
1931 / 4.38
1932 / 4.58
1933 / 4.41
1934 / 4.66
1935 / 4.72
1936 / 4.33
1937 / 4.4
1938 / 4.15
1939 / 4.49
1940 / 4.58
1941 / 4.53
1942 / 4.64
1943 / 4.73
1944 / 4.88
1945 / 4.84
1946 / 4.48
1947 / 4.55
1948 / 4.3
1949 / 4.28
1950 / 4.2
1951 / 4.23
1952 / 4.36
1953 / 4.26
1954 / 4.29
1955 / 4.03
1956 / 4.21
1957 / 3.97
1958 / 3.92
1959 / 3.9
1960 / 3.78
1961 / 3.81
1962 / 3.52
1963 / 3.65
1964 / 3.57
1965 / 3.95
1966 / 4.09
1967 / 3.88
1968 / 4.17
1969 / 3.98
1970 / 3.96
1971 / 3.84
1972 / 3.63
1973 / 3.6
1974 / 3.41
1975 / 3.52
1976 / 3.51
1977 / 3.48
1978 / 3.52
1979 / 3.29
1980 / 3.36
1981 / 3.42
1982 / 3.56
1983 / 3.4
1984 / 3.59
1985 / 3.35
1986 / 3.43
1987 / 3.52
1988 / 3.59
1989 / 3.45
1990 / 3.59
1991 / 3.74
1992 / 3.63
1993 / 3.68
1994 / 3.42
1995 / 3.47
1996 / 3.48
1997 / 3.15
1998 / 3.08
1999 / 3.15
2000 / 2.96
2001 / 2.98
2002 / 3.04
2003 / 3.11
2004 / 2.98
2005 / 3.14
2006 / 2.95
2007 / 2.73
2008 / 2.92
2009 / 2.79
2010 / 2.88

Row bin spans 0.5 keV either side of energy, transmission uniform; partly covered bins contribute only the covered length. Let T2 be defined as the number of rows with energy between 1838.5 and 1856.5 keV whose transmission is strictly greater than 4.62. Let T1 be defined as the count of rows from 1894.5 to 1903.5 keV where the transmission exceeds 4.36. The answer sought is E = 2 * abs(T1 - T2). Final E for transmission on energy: 16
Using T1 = 9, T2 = 17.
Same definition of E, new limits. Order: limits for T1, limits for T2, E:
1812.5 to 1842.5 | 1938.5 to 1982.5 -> 42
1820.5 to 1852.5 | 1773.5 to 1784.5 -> 64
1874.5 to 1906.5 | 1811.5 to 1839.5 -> 22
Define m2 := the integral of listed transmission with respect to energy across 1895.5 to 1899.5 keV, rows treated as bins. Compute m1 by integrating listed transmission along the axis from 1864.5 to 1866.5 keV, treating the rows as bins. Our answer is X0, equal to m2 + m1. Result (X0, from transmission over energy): 31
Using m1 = 10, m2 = 21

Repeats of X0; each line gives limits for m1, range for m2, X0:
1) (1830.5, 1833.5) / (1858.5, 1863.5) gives 43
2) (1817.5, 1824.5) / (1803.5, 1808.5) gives 54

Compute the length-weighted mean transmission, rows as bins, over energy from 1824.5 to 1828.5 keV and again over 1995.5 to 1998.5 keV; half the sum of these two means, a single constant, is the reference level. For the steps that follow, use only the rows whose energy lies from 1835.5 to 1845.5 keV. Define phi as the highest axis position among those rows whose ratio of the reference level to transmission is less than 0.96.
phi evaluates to 1845 keV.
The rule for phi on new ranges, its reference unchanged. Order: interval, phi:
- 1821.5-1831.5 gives 1831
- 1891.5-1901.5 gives 1901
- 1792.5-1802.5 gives 1801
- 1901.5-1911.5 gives 1909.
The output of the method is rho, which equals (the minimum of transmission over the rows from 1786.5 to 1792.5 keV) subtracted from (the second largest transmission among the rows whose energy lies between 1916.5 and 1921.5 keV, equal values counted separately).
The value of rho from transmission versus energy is 0.55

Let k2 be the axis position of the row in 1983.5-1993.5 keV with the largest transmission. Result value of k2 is 1991 keV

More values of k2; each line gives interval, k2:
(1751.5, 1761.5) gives 1753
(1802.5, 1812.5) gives 1803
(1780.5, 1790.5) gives 1789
